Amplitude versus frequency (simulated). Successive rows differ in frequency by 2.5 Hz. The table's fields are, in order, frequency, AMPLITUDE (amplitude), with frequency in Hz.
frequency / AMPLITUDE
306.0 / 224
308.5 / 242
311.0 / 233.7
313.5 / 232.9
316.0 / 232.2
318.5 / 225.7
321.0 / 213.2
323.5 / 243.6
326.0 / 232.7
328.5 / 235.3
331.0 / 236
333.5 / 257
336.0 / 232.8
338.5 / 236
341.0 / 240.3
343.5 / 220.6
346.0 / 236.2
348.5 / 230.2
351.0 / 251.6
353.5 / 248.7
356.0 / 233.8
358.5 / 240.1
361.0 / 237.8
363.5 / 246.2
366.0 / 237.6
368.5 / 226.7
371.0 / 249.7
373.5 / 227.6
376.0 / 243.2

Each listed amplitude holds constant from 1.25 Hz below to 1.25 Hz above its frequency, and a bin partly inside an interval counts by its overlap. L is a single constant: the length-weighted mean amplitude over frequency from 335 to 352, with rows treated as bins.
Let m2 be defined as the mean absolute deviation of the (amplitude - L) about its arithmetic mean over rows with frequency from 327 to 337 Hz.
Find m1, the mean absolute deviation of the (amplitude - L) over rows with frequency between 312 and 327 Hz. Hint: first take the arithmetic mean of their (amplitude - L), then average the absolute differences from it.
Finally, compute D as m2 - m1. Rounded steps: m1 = 7.1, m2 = 8.4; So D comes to 1.3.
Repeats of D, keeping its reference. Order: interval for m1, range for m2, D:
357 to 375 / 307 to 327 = 0.0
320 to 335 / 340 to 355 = -0.4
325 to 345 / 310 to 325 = 1.0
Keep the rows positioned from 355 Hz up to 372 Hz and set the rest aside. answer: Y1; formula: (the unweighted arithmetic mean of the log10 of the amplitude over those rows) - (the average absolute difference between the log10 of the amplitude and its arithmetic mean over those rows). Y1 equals 2.37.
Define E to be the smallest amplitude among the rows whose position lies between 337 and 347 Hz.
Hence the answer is 220.6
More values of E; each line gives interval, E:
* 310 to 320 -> 225.7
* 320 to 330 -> 213.2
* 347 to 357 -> 230.2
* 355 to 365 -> 233.8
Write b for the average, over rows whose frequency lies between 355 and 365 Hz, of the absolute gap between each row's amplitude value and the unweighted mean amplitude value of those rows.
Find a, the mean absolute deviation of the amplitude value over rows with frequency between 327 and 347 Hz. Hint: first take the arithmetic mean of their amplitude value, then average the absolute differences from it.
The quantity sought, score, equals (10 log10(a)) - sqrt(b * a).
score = 3.06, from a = 6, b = 3.7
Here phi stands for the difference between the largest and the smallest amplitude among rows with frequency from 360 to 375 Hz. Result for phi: 23.0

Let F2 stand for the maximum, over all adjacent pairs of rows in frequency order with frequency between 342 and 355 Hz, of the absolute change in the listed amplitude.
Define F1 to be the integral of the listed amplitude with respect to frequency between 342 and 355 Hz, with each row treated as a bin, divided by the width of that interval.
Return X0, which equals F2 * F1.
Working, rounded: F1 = 237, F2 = 21.4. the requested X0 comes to 5081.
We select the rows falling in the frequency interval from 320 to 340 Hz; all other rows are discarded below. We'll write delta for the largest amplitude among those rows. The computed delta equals 257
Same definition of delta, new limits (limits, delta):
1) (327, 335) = 257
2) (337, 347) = 240.3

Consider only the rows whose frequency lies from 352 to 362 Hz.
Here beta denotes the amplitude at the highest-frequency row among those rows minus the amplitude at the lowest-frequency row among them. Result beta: -11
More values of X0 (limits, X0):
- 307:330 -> 7062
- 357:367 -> 2067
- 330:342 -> 5820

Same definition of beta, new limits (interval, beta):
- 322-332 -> -8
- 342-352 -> 31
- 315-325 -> 11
